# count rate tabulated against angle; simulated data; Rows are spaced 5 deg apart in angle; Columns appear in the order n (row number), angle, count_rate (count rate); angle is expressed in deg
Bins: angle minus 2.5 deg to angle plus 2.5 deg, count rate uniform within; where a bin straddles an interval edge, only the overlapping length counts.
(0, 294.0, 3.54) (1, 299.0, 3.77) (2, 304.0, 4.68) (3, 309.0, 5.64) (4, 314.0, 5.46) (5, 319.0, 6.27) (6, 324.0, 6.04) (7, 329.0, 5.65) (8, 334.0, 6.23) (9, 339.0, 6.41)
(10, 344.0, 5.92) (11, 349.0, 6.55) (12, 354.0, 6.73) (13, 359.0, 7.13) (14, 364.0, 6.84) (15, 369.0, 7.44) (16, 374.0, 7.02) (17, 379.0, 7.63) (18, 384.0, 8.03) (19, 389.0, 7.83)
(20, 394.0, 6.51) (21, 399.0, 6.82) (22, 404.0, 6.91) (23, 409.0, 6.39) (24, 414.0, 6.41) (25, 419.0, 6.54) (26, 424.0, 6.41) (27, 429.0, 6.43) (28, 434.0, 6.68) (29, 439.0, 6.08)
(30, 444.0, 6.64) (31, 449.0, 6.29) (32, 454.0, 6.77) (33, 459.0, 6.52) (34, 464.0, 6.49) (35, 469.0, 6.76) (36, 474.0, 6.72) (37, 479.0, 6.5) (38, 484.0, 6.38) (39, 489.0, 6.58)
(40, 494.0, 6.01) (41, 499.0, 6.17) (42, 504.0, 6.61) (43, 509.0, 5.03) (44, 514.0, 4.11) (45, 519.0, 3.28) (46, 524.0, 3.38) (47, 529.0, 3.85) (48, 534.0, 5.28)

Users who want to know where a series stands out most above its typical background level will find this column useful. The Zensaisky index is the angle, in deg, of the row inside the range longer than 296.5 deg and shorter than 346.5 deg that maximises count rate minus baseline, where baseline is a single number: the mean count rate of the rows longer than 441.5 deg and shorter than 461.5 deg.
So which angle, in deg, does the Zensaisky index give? 339.0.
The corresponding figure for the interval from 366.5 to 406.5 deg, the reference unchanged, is 384.0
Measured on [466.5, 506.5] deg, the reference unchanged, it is 469.0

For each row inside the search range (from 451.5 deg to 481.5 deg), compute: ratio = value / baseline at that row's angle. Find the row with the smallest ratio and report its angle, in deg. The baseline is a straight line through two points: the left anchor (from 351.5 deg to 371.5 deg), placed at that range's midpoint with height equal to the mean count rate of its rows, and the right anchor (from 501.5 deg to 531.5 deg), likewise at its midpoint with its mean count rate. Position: 459.0 deg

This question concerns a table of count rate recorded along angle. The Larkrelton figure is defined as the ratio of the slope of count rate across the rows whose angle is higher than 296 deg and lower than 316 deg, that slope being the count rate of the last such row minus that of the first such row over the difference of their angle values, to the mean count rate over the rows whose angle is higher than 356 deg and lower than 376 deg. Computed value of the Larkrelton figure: 0.016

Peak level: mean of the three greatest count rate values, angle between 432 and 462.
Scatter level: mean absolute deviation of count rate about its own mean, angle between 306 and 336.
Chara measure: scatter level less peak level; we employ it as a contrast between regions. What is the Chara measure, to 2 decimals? -6.40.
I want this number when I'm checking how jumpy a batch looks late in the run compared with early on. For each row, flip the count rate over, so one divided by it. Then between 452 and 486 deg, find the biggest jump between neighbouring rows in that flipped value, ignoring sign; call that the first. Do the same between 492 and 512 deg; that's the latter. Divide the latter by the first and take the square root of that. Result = 2.8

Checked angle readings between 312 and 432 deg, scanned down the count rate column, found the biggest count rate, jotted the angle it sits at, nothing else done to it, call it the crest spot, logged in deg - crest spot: 384.0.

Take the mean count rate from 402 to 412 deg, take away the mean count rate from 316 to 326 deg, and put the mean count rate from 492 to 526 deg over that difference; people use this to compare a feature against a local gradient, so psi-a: 10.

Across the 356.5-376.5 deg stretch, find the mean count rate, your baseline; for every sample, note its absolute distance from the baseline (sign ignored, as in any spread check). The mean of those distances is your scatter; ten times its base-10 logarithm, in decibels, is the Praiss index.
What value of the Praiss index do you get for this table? -7.5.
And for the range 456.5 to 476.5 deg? -9.3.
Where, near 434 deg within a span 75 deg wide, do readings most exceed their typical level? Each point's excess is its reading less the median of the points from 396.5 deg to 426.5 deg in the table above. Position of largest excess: 404.0 deg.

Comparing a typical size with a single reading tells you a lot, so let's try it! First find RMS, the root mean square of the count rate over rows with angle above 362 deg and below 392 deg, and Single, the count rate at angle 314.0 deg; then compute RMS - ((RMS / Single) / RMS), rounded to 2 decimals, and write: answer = 7.29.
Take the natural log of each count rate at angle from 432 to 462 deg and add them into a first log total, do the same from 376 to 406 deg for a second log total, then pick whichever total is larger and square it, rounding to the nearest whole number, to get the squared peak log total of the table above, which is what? 142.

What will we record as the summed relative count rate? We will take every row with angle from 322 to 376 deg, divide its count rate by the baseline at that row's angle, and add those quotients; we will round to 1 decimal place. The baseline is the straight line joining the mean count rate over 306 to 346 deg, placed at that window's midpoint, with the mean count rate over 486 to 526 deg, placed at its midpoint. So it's 12.3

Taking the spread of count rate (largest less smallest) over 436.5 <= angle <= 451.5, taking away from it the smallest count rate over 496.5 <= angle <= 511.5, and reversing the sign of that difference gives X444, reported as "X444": 4.5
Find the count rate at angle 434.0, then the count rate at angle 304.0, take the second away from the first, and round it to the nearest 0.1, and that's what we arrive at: 2.0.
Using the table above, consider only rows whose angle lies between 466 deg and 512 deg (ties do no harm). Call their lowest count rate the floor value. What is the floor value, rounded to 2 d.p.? 5.03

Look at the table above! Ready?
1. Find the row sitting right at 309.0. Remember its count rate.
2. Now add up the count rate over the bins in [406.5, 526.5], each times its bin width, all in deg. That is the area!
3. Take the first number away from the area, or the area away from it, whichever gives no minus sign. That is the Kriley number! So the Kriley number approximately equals 720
